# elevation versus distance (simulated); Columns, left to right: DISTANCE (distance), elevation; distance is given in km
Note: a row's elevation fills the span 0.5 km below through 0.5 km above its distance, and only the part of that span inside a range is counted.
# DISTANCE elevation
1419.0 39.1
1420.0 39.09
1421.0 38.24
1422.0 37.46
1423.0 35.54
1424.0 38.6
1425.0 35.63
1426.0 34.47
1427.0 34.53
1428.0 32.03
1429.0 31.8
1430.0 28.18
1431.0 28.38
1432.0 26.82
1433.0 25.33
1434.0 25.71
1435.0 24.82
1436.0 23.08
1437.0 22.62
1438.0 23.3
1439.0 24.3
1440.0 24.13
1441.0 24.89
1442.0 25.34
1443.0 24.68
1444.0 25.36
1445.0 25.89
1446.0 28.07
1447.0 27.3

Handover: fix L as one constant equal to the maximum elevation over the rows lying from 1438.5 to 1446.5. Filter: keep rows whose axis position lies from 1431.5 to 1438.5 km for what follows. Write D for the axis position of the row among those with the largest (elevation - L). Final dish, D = 1432.0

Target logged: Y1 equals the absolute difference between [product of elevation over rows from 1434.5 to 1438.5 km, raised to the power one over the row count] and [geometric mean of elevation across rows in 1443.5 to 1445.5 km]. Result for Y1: 2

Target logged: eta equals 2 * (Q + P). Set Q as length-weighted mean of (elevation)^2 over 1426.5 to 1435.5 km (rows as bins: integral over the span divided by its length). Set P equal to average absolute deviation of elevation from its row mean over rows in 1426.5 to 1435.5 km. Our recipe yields 1665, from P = 2.78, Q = 830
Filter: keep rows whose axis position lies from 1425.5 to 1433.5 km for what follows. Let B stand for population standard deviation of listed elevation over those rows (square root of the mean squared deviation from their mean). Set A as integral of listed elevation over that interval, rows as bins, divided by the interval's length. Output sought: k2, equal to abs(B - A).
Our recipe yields 27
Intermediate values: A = 30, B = 3.3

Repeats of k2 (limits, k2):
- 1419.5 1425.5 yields 36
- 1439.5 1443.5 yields 24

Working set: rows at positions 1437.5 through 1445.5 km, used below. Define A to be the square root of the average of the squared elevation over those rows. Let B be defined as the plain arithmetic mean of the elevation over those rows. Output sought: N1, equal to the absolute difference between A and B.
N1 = 0.01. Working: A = 24.7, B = 24.7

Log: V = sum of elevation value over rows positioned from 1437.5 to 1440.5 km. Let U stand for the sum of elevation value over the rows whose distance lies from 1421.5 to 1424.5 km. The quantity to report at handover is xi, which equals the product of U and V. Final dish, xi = 8005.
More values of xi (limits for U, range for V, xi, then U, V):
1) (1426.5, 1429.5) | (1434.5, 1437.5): 6936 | 98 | 71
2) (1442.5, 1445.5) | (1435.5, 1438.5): 5239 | 76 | 69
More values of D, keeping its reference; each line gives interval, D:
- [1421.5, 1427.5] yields 1424.0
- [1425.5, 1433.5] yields 1427.0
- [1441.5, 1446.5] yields 1446.0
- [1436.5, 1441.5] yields 1441.0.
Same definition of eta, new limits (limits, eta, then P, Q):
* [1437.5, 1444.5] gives 1210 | 0.57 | 604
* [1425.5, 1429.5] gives 2211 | 1.29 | 1104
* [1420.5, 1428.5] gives 2577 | 1.72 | 1287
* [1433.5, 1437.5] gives 1163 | 1.21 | 580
